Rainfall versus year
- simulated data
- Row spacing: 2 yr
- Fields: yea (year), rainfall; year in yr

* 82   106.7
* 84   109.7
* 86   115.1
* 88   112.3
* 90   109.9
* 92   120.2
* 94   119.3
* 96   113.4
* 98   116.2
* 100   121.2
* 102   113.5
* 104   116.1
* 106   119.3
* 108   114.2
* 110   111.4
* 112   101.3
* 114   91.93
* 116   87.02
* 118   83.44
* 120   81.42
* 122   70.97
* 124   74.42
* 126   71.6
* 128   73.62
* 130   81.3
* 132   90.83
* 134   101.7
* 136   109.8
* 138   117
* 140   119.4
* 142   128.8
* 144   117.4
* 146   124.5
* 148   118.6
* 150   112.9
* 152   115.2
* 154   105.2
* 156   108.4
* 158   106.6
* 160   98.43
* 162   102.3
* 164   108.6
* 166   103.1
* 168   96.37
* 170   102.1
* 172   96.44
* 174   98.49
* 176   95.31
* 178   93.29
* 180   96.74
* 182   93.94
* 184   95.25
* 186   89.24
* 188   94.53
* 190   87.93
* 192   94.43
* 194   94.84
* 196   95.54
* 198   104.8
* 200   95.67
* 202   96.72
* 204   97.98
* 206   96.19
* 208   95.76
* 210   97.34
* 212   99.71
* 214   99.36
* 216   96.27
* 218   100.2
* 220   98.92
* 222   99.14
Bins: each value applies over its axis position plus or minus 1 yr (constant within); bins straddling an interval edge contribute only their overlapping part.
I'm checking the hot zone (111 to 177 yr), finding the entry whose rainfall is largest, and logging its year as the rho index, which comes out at 142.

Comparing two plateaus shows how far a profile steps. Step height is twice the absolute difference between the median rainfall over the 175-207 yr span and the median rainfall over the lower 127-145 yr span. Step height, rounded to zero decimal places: 29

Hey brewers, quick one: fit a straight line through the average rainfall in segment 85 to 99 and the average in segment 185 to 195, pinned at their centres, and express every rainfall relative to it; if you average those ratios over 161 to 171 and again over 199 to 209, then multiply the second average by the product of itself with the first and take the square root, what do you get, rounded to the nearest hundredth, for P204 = 1.11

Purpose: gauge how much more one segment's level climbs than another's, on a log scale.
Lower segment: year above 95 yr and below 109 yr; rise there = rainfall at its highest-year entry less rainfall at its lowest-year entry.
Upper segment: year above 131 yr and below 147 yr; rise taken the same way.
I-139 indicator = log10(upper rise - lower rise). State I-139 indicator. 1.52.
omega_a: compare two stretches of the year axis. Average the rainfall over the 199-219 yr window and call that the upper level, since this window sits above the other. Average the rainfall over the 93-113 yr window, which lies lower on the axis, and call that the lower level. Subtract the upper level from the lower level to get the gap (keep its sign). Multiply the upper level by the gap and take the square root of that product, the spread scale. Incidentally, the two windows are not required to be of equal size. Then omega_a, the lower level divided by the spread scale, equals 2.8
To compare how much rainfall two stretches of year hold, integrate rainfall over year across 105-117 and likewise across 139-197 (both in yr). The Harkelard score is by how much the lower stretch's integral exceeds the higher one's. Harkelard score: -4737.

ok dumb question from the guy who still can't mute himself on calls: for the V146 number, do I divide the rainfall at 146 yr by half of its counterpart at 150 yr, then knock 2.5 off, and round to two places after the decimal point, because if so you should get -0.29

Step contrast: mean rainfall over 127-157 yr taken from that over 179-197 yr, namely -15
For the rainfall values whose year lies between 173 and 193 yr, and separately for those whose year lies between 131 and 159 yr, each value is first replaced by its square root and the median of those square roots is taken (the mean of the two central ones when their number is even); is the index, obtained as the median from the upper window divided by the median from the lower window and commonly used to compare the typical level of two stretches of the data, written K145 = 0.91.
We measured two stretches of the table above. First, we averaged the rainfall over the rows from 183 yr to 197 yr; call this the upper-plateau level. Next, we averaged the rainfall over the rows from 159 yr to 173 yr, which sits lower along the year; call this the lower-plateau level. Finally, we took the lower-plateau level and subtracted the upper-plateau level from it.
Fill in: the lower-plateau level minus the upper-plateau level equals 7.9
